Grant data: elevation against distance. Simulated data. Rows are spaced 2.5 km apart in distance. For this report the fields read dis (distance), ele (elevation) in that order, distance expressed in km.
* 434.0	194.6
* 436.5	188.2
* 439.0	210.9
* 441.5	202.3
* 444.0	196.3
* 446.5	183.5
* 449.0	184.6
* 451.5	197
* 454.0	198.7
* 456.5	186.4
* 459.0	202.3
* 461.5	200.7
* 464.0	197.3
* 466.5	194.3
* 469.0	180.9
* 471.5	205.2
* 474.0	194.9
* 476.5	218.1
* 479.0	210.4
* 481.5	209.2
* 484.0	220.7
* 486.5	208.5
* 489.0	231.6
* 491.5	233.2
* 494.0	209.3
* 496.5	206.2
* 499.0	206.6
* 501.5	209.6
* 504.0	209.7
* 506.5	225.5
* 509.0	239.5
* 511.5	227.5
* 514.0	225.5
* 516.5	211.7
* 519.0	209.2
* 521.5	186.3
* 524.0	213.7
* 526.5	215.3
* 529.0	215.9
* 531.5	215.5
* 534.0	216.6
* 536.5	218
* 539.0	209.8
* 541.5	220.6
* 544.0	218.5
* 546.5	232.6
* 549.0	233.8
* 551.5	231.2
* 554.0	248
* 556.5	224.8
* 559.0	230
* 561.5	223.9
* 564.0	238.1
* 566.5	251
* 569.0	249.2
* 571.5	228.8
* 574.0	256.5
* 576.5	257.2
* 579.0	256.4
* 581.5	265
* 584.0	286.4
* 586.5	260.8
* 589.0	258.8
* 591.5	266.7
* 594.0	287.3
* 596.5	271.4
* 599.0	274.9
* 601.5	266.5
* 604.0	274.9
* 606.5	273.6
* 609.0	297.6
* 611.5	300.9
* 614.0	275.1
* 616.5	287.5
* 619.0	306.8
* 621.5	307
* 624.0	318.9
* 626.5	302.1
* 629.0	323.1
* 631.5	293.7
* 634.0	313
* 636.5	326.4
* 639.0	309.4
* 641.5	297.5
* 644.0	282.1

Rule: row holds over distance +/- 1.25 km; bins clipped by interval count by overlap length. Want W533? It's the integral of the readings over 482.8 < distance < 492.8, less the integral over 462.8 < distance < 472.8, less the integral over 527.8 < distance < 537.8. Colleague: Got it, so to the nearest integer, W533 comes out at -1874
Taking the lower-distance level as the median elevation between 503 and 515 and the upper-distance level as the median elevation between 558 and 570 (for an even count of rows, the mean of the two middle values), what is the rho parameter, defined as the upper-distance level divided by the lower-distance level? 1.06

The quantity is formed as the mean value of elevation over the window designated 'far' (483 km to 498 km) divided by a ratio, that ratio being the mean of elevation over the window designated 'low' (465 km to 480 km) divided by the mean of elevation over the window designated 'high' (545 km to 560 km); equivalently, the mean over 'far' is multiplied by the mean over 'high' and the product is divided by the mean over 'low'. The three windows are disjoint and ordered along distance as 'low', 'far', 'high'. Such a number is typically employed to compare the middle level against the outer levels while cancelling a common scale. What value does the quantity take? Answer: 254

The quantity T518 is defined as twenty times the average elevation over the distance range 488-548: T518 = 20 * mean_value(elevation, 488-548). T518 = 4340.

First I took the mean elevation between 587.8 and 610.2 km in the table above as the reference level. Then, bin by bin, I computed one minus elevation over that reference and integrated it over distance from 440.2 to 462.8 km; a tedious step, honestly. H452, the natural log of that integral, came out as 1.88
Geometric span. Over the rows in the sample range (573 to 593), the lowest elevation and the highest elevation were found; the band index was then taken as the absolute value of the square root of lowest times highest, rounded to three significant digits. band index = 271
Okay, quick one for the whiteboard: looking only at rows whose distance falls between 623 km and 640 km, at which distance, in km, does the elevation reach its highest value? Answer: 636.5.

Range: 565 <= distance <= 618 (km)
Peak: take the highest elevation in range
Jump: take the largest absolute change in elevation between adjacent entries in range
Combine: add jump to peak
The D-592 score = 329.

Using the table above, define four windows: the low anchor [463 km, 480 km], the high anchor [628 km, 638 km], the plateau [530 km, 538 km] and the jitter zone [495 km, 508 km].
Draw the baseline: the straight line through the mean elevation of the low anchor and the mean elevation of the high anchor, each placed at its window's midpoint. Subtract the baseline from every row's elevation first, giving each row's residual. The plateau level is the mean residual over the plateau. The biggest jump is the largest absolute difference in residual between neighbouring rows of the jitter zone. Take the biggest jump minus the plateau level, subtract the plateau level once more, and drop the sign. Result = 69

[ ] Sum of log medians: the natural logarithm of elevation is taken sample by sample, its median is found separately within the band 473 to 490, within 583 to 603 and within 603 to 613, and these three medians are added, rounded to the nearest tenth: 16.6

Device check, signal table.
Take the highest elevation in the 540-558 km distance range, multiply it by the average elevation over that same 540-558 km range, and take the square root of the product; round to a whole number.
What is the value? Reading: 239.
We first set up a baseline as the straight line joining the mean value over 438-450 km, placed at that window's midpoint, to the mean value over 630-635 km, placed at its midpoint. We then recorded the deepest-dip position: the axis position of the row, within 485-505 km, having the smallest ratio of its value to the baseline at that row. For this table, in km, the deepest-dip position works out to 499.0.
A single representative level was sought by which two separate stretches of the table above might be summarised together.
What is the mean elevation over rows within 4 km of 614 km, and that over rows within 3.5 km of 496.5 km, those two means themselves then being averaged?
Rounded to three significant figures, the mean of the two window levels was 248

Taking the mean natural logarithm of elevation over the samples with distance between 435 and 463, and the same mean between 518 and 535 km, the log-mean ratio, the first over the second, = 0.986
